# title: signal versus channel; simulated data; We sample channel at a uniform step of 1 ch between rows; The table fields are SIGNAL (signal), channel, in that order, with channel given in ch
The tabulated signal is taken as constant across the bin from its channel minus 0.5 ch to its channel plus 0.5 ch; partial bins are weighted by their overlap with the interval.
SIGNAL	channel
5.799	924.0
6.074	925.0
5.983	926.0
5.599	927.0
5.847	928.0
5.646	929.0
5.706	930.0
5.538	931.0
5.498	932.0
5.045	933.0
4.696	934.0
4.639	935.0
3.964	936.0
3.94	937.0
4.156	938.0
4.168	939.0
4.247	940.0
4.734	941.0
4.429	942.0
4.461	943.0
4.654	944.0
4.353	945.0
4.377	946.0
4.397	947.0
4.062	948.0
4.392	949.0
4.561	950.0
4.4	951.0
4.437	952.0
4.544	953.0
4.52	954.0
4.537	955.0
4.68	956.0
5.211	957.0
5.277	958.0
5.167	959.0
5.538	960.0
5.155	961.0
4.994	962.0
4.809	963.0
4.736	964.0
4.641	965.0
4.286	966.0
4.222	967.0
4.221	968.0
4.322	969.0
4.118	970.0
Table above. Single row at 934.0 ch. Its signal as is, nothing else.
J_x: 4.696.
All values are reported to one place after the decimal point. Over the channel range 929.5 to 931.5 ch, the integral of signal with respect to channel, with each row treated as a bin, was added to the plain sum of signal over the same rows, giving 22.5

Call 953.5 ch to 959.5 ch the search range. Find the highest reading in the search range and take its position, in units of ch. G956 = 958.0 ch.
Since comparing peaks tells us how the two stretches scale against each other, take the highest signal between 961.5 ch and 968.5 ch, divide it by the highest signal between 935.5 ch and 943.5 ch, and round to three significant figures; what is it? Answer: 1.05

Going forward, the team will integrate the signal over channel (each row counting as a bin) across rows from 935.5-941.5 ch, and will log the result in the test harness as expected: 25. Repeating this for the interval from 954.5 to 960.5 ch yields 30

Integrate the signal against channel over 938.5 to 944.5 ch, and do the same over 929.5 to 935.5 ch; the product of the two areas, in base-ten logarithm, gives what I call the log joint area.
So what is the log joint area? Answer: 2.92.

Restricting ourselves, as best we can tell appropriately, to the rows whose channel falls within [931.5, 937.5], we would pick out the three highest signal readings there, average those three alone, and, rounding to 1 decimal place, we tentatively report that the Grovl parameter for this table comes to 5.1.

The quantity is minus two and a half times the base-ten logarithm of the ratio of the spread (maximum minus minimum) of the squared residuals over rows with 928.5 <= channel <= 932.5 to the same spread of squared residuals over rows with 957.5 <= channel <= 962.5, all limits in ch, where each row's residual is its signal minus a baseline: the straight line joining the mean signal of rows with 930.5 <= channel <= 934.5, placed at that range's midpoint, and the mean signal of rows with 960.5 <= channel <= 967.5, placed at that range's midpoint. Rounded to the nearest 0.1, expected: 1.5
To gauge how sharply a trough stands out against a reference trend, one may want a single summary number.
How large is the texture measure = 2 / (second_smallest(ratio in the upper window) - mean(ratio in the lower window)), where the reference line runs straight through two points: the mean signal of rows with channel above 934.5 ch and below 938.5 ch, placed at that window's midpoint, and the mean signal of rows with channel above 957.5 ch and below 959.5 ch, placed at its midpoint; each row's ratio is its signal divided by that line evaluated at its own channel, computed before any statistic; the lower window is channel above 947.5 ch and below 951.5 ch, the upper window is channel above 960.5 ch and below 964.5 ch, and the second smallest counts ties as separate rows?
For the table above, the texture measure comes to -85.4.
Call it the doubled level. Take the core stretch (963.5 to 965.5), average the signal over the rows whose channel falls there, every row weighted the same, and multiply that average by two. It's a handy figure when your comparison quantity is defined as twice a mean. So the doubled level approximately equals 9.4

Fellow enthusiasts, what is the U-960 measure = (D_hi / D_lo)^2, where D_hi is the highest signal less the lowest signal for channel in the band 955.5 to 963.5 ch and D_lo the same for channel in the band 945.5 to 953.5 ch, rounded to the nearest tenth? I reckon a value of 3.0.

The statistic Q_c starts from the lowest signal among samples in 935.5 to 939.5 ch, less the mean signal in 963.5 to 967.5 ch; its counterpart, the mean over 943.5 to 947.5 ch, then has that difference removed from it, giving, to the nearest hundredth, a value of 4.98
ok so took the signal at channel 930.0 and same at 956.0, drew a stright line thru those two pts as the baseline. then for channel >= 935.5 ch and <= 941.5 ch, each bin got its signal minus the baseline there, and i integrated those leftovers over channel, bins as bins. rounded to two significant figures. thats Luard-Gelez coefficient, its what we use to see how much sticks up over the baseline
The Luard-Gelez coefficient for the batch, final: -7.0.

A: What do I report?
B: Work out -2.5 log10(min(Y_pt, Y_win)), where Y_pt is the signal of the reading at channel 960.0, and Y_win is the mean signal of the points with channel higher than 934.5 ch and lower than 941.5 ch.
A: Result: -1.57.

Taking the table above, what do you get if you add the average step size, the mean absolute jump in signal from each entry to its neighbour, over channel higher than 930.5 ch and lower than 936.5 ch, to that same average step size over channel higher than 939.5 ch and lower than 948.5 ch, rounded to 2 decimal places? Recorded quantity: 0.53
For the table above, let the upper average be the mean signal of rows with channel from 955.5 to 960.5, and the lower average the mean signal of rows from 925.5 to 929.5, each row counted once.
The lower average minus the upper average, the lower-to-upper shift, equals 0.59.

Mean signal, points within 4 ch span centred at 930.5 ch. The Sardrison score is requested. 5.6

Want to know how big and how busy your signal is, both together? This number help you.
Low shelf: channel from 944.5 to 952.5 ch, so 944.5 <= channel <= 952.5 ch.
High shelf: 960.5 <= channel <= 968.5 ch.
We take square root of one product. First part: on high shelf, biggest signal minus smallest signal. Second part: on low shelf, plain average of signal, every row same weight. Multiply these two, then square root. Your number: 2.02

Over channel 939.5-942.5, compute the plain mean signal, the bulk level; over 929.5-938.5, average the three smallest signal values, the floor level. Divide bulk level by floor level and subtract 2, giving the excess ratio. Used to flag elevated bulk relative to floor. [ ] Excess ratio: -0.89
